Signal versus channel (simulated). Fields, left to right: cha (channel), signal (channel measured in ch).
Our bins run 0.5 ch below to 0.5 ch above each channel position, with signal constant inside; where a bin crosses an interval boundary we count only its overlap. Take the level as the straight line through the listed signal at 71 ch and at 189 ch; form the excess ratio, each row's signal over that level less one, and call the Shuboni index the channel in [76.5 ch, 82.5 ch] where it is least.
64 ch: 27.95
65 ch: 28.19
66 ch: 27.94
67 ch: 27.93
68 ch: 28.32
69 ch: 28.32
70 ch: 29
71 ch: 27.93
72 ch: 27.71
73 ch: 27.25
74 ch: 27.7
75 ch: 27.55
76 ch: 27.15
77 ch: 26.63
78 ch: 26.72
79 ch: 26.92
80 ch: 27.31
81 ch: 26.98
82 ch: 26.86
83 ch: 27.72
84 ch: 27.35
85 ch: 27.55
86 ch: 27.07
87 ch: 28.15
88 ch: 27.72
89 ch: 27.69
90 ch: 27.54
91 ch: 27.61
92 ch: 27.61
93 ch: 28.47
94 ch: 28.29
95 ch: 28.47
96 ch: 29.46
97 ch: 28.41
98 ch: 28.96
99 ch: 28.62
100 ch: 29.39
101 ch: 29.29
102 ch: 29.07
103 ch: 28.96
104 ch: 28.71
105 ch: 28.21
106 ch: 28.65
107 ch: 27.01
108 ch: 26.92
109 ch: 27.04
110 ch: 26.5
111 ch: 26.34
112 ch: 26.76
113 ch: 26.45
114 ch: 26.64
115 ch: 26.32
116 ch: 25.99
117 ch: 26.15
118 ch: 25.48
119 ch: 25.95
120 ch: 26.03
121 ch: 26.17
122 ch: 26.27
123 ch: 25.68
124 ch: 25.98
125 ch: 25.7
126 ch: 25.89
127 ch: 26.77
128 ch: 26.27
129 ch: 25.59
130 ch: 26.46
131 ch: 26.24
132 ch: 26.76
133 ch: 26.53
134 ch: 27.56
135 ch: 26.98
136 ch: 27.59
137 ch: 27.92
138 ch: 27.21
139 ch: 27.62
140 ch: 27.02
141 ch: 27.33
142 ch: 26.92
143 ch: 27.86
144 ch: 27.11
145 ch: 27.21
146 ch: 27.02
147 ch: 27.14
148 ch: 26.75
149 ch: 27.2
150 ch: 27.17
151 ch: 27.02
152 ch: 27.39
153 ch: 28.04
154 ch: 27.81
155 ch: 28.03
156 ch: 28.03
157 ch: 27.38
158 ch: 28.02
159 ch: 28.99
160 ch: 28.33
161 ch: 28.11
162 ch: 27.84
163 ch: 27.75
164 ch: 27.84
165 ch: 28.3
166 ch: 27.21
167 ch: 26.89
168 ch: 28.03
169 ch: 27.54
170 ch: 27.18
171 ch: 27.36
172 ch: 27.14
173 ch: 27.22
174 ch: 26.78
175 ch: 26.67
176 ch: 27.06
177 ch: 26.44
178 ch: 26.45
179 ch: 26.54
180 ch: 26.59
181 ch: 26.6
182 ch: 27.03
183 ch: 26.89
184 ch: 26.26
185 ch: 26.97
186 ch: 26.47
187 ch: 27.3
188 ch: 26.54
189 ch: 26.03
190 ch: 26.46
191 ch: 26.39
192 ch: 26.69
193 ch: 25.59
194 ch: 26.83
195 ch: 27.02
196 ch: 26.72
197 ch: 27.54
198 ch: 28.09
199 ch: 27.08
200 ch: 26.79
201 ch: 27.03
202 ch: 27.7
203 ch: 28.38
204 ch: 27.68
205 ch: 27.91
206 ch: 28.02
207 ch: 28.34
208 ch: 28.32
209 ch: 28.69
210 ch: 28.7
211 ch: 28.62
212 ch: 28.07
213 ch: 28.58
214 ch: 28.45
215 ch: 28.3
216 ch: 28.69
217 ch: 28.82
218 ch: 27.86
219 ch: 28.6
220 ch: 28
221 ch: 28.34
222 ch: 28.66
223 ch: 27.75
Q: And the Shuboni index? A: 77 ch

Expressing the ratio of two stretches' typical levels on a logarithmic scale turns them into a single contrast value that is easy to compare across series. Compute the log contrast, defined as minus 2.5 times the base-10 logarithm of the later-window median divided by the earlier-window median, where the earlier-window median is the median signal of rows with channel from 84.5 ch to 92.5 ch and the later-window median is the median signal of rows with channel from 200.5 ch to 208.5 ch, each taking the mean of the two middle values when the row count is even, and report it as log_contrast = -0.014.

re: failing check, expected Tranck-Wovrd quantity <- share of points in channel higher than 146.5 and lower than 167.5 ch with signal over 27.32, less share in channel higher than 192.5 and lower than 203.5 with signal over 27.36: 0.3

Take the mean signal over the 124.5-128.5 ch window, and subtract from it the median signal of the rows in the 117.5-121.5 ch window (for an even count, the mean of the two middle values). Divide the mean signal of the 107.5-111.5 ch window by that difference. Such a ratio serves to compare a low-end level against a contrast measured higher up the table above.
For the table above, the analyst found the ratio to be 159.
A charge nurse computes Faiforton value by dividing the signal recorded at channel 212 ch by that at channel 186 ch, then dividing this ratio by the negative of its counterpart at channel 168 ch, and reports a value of -0.0378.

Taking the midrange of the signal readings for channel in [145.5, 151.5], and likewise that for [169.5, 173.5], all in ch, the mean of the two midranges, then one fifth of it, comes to 5.42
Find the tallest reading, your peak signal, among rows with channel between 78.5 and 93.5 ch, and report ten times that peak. 285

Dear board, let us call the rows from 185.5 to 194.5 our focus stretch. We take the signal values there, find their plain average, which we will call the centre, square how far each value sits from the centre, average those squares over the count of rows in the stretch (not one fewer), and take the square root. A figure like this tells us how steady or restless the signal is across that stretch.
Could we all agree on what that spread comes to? 0.45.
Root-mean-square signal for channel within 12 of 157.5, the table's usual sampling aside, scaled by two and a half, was 69.2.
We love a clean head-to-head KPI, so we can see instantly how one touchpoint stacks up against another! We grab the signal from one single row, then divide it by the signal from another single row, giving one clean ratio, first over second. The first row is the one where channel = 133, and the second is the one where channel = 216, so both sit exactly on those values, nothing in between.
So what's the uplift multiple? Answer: 0.92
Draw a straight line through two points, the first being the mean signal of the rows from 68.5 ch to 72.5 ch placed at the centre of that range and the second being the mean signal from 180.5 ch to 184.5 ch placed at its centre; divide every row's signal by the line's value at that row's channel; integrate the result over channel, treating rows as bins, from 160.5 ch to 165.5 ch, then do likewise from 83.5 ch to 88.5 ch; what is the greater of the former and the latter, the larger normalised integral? 5.19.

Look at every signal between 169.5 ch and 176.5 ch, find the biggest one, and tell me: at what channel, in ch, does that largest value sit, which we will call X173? 171 ch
